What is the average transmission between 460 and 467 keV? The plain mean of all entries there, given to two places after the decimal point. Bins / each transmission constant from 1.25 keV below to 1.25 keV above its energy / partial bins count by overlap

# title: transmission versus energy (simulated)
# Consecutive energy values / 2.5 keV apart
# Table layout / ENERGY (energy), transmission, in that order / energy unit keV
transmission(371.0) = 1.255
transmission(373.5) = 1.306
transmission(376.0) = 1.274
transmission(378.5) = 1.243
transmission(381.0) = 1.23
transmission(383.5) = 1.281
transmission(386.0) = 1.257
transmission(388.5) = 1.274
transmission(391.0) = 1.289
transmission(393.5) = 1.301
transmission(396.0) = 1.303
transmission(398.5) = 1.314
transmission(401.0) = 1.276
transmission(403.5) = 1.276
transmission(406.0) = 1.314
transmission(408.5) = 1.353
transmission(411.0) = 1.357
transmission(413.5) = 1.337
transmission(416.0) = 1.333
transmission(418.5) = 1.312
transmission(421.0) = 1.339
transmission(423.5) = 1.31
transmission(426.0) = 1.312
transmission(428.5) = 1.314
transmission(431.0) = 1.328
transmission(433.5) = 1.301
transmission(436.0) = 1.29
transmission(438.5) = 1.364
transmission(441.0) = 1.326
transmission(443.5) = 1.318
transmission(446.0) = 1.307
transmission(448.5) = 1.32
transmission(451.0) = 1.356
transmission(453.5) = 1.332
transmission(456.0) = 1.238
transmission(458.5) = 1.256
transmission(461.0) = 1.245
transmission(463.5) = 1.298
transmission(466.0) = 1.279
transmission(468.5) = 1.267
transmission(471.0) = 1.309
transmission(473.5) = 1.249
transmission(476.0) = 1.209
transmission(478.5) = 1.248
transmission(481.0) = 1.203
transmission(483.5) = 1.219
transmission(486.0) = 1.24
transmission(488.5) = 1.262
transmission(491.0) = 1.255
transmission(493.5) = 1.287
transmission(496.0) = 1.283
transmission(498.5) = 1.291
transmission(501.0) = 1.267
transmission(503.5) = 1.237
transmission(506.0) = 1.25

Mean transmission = 1.27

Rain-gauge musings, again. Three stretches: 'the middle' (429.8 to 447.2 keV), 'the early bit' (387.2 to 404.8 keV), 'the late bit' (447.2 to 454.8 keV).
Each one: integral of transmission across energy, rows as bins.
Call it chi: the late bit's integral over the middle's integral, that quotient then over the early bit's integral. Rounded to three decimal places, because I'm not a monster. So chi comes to 0.019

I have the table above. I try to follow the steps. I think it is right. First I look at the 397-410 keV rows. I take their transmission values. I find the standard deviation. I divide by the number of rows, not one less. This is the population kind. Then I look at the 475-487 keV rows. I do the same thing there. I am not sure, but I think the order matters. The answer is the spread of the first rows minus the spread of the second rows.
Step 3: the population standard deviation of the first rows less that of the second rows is 0.011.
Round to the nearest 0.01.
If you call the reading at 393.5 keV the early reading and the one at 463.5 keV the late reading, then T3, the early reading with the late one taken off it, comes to 0.00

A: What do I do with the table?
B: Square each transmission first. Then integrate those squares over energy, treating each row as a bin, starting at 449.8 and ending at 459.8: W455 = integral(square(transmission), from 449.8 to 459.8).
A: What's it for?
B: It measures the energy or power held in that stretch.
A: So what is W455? 16.8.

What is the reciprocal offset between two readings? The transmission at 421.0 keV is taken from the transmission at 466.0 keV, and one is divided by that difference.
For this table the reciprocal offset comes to -17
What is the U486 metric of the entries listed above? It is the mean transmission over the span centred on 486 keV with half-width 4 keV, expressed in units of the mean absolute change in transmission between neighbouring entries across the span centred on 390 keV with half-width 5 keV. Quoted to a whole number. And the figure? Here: 85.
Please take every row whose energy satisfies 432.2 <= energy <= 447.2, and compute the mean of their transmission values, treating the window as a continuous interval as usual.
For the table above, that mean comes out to 1.318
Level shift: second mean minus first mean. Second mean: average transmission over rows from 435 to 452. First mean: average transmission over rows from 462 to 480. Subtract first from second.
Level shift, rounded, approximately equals 0.06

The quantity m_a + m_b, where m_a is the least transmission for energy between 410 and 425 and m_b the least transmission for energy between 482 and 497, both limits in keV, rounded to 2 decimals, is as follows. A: 2.53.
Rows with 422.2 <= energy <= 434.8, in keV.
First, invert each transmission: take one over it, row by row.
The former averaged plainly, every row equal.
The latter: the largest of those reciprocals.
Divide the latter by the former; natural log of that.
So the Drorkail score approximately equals 0.009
